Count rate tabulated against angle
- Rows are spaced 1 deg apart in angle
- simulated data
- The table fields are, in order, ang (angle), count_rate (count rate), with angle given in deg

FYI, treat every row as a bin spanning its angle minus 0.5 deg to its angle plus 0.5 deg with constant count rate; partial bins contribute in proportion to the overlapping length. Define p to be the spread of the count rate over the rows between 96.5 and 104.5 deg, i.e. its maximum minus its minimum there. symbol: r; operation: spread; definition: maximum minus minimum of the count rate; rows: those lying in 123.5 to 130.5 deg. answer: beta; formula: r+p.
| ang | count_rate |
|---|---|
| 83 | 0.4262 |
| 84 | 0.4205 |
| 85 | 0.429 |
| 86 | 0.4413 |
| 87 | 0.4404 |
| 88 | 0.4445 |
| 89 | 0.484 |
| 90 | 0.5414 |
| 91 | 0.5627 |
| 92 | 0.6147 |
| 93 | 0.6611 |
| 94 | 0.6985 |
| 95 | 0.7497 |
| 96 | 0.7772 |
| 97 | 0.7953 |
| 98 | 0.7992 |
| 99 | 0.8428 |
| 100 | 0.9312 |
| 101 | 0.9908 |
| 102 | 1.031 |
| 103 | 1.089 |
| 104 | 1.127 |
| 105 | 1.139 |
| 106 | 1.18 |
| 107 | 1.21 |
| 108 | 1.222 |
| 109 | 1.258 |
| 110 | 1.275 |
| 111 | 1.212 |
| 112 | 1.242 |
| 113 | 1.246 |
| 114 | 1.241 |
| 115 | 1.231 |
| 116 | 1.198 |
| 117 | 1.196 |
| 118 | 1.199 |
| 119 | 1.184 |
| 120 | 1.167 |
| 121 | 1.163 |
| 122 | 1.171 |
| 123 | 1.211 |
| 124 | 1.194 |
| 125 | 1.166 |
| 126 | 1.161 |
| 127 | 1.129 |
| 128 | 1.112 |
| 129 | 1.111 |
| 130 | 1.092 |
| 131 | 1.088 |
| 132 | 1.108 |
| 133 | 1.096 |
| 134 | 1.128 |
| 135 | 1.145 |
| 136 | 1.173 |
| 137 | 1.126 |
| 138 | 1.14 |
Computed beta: 0.43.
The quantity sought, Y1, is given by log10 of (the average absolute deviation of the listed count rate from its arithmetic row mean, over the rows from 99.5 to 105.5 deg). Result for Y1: -1.2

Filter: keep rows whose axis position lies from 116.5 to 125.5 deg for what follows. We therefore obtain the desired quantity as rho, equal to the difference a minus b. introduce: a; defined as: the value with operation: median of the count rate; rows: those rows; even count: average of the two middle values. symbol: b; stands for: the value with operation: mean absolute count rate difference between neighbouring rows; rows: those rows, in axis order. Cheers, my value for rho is 1.17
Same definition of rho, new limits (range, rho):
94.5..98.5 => 0.77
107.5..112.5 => 1.21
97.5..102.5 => 0.87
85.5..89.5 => 0.43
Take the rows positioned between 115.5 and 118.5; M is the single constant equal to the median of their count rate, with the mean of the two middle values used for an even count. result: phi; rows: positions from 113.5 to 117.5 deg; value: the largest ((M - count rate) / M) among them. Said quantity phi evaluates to 0.00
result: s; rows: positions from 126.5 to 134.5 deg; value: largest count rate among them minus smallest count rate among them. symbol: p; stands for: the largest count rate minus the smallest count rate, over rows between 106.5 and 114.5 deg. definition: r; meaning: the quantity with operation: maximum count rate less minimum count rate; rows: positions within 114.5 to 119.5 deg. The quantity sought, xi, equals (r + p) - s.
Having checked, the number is 0.1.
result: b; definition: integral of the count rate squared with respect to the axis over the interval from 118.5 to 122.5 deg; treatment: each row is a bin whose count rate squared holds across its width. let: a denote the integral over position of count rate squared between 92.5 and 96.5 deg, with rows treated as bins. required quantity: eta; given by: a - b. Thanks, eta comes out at -3.4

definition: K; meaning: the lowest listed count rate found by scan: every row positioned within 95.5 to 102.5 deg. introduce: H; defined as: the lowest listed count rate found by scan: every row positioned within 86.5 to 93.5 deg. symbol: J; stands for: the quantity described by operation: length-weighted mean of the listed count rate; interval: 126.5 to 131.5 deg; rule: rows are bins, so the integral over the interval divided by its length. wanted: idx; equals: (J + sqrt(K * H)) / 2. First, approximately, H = 0.4404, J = 1.11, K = 0.7772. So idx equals 0.85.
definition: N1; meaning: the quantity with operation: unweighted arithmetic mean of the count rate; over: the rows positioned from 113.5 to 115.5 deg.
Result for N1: 1.2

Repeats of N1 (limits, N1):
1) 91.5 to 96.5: 0.7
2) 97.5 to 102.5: 0.9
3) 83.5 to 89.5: 0.4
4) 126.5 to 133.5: 1.1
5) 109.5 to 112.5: 1.2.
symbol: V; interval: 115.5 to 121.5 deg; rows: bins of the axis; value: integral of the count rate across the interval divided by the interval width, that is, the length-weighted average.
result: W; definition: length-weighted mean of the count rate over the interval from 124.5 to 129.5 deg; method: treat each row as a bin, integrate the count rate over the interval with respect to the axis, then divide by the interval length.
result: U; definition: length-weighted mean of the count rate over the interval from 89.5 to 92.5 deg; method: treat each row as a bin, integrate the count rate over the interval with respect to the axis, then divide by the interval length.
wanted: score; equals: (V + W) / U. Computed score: 4.0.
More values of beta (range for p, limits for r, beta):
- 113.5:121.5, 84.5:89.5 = 0.13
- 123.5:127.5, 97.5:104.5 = 0.39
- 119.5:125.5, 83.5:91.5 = 0.19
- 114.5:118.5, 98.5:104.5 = 0.32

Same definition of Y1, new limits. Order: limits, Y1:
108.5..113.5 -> -1.8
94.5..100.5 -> -1.3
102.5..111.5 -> -1.3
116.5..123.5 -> -1.8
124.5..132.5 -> -1.6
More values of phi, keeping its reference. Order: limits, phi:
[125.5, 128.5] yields 0.07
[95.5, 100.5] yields 0.35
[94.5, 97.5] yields 0.37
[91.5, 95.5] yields 0.49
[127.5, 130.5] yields 0.09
